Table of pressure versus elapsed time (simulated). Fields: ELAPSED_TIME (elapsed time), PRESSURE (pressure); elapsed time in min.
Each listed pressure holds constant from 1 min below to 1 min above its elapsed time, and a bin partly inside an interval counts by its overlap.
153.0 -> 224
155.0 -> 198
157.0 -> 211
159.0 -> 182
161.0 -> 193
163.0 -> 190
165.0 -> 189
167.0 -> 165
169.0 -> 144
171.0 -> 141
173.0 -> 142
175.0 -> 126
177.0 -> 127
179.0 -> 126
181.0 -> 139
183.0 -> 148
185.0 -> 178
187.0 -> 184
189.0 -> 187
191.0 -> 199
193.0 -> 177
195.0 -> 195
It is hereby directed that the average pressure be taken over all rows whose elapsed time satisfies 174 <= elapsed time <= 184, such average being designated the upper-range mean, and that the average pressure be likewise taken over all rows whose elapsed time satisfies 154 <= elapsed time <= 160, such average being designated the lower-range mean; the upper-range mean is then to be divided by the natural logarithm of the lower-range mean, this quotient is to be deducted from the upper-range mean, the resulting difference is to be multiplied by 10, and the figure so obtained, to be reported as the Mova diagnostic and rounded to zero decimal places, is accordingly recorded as 1080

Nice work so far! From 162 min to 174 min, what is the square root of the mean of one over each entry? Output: 0.079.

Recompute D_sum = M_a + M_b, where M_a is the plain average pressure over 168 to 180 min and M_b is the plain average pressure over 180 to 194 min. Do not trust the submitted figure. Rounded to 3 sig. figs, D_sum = 307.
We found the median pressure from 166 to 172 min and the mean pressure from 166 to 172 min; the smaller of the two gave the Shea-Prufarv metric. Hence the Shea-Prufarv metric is 144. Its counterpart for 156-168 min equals 188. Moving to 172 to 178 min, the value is 127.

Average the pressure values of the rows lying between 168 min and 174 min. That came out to 142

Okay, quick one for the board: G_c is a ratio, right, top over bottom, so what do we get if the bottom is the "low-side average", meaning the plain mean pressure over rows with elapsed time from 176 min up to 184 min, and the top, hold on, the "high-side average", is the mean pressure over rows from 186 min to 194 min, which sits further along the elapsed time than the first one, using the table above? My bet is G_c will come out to 1.38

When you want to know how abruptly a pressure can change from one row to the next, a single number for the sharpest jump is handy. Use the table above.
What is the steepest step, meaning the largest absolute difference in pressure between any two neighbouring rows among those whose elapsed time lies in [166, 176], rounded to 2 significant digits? 21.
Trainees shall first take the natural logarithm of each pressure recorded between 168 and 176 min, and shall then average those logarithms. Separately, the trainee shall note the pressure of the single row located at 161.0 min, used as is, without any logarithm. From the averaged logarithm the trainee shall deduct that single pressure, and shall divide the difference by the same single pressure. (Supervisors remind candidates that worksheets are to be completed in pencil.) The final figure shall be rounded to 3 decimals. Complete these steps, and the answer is -0.974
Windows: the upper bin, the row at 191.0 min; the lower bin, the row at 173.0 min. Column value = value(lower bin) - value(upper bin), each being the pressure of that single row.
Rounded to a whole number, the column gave -57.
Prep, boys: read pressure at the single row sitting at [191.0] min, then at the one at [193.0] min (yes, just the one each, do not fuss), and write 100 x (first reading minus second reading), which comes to 2200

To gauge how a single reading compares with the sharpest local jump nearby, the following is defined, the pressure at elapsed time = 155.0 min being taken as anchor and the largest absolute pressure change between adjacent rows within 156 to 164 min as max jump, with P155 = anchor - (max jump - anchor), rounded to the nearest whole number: 367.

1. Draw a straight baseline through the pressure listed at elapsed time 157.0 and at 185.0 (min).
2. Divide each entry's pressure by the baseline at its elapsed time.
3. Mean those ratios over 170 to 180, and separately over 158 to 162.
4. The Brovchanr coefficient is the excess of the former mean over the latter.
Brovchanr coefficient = -0.21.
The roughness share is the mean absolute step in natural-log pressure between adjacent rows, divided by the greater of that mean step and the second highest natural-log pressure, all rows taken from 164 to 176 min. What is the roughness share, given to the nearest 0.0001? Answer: 0.0164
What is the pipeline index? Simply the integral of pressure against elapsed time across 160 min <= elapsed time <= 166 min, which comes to 1144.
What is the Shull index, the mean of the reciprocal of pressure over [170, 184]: 0.0074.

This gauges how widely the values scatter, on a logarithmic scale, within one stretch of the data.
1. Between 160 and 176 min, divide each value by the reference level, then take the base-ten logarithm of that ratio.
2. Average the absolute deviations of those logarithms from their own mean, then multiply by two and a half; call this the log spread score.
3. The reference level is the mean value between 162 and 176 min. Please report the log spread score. 0.16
